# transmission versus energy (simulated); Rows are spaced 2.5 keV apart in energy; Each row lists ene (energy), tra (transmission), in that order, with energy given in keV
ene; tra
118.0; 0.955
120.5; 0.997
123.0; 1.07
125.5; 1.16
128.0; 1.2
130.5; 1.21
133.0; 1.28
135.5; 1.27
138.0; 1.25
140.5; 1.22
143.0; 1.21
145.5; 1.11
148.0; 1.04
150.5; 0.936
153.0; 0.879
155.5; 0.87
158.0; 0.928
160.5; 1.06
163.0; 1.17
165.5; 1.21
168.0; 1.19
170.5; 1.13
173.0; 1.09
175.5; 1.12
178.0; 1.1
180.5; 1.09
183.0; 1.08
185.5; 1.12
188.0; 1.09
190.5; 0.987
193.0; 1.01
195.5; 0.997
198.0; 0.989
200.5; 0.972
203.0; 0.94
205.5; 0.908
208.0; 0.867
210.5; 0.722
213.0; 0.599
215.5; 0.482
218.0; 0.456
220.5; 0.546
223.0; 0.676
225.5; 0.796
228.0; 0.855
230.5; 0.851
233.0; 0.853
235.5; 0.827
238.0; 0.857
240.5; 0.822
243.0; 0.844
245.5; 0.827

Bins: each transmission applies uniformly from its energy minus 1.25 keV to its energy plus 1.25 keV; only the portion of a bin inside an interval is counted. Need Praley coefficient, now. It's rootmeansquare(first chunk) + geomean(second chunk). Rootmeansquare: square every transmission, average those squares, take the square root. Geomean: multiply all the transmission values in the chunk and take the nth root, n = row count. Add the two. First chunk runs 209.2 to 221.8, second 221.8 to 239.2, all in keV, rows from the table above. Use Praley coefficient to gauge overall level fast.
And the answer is 1.38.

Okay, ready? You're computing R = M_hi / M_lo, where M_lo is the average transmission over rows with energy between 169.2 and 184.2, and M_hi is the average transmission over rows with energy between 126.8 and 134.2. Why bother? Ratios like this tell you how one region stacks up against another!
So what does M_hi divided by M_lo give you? 1.12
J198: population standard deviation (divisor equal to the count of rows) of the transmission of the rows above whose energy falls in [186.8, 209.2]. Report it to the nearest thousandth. 0.060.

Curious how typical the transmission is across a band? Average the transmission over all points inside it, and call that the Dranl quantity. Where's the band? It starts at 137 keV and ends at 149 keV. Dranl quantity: 1.17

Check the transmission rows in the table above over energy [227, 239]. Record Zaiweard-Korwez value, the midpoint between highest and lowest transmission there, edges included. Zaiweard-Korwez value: 0.84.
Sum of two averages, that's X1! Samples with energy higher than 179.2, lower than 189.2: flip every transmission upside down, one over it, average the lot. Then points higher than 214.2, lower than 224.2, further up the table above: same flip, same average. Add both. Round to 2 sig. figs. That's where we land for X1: 2.8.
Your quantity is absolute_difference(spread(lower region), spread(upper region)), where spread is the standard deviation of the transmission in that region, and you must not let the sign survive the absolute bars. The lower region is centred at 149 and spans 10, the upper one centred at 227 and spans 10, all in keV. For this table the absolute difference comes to 0.02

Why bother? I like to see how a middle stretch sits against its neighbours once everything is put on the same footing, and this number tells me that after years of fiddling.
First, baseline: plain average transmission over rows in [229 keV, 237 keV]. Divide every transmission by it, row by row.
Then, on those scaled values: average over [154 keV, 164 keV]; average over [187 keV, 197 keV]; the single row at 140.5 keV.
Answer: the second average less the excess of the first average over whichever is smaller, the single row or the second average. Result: 1.2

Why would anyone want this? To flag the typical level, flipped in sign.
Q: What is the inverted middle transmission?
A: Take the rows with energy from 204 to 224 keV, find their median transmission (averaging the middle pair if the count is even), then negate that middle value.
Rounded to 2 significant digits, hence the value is -0.64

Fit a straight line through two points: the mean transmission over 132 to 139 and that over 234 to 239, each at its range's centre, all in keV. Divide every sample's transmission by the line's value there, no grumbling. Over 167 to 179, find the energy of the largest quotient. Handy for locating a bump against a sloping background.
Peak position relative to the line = 168.0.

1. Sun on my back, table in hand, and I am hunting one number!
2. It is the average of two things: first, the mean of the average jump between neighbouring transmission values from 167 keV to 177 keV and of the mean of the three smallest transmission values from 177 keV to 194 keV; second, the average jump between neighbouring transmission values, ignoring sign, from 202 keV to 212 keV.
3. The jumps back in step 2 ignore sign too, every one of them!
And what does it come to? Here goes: 0.304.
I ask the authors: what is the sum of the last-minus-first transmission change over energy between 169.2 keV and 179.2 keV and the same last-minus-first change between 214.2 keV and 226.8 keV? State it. 0.28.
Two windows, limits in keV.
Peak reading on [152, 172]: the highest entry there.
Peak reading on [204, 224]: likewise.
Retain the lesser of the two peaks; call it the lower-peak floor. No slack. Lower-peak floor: 0.91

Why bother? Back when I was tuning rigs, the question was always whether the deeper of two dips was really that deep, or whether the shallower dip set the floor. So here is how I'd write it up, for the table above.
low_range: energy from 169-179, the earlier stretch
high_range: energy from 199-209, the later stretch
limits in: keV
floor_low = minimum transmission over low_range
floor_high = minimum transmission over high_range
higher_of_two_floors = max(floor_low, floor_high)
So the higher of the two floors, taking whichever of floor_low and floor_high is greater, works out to 1.09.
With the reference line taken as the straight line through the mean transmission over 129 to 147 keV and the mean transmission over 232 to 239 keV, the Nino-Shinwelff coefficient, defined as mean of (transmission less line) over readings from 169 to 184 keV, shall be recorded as 0.03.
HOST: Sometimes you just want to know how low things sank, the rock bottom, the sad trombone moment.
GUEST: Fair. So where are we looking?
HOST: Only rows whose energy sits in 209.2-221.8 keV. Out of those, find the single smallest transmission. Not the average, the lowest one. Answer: 0.456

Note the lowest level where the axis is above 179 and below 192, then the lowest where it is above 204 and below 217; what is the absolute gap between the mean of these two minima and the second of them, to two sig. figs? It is 0.25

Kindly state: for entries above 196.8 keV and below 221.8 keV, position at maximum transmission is 198.0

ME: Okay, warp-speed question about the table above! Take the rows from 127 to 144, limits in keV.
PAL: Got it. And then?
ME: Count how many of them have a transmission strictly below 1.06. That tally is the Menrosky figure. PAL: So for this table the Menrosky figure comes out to 0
